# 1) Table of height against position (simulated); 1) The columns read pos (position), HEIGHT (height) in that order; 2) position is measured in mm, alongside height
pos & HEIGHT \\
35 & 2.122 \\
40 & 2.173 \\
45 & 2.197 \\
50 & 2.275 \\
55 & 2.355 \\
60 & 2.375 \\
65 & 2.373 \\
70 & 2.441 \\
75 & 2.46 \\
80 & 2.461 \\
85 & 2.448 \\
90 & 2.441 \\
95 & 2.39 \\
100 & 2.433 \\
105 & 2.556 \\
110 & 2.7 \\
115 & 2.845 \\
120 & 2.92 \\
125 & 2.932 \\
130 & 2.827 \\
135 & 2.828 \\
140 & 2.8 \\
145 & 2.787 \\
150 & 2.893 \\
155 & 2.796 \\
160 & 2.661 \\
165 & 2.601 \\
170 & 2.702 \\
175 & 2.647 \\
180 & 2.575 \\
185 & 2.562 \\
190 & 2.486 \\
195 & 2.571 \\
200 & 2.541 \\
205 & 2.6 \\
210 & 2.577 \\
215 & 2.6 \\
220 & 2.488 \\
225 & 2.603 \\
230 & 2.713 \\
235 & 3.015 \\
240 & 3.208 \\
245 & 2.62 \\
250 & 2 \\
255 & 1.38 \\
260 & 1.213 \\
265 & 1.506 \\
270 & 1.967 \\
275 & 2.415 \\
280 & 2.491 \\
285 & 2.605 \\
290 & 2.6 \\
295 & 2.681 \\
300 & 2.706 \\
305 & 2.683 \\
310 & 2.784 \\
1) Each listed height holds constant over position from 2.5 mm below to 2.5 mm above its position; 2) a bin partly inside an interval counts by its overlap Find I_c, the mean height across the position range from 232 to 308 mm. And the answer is 2.3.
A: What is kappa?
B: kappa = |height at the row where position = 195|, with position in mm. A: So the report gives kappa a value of 2.57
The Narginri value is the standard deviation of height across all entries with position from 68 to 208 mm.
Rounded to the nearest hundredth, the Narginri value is 0.17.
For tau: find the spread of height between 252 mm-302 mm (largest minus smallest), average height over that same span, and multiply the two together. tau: 3.2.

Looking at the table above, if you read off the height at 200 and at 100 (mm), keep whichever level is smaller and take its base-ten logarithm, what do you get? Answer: 0.386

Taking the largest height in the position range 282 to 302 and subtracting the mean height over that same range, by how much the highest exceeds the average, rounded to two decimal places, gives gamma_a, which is 0.06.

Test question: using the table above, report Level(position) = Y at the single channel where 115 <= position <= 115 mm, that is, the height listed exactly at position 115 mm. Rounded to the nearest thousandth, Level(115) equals 2.845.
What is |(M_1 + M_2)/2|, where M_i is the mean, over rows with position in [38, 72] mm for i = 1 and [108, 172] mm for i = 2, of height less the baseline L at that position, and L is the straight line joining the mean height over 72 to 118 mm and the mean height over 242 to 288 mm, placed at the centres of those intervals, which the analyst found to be 0.03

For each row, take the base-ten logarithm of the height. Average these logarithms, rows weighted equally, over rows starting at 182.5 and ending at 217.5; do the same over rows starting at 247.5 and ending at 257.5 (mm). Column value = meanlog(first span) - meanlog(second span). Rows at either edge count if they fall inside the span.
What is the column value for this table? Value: 0.19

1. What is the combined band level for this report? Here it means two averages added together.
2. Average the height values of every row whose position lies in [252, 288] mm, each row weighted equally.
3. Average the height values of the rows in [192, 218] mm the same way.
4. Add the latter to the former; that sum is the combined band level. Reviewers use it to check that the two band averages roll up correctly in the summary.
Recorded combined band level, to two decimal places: 4.52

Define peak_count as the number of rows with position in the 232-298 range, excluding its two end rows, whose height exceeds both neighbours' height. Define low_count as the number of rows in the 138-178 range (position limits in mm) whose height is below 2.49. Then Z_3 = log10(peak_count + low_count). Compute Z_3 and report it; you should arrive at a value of 0.3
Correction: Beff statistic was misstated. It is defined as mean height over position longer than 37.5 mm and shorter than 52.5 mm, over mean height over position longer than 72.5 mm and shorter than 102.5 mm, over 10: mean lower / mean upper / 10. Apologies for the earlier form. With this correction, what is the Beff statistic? 0.091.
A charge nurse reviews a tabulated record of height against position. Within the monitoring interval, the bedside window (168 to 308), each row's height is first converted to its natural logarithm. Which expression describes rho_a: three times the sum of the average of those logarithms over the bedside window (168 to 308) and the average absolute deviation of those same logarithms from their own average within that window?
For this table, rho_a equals 3.08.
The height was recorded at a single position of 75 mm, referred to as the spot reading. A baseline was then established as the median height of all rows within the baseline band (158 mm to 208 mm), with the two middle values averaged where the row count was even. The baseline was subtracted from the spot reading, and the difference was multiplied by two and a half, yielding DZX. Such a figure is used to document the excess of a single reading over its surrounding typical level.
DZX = -0.32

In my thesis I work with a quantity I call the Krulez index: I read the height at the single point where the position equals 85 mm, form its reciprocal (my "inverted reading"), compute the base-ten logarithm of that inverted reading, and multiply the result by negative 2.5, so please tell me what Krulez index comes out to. 0.97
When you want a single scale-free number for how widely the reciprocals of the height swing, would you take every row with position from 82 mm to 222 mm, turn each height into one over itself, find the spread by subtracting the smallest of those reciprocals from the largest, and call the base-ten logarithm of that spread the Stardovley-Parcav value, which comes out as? -1.1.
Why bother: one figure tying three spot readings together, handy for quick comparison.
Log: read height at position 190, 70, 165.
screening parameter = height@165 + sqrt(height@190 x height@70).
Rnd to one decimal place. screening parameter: 5.1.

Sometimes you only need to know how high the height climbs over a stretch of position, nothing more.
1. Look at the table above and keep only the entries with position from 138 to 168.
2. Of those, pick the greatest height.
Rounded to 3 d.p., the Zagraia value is 2.893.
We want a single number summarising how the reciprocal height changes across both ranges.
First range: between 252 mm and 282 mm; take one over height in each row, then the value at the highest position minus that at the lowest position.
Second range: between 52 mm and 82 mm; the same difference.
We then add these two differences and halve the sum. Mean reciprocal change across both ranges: -0.171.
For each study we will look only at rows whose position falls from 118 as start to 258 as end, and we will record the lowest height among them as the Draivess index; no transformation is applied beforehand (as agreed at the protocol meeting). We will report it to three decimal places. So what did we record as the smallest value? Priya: 1.380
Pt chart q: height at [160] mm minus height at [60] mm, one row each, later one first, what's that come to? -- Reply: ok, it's 0.29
